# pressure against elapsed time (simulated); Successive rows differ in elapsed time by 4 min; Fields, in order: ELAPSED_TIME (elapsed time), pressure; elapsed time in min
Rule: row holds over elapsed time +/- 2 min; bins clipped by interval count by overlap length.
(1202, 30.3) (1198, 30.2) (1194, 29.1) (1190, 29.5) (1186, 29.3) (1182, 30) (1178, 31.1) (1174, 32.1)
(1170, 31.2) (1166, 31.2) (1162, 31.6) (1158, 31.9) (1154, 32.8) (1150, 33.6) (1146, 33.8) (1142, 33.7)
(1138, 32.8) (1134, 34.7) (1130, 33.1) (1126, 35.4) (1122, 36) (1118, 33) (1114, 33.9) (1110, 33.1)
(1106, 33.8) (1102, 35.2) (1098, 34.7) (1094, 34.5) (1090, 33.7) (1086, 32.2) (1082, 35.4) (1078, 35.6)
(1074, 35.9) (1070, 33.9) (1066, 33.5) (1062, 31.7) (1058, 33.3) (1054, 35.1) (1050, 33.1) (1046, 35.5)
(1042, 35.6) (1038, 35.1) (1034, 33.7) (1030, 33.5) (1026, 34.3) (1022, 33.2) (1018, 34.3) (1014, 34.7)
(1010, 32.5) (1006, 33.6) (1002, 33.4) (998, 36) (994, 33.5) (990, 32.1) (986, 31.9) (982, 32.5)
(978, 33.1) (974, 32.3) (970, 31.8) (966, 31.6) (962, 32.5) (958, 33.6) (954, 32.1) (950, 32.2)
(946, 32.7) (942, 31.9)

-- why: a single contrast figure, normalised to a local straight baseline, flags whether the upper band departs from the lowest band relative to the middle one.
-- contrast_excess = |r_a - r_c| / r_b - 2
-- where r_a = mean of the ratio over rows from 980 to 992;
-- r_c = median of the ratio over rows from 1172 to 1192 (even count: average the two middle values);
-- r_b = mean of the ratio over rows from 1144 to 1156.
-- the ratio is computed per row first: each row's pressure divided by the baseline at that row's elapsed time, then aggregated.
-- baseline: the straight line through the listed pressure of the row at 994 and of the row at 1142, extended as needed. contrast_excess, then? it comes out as -1.93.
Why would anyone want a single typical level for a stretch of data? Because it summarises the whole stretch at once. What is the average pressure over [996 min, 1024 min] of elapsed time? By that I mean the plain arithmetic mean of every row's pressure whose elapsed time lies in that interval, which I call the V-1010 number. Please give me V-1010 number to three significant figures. 34.0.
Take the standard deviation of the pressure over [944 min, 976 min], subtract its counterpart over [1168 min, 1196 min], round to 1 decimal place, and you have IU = -0.5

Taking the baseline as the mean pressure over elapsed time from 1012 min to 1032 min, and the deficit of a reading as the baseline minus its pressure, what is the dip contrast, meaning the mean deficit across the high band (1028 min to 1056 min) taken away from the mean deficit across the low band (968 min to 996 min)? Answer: 2.1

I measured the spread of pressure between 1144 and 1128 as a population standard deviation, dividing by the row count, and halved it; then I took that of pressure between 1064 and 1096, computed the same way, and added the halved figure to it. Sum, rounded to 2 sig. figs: 1.5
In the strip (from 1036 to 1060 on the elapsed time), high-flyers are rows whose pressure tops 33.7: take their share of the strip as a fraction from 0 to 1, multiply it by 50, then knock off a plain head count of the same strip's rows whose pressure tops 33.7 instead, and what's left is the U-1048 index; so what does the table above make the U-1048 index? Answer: 29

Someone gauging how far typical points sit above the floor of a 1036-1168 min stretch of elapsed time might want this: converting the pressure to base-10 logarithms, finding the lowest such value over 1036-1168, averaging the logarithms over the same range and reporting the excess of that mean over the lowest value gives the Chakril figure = 0.036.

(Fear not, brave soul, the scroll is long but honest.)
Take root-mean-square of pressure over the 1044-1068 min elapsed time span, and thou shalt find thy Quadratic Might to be 33.7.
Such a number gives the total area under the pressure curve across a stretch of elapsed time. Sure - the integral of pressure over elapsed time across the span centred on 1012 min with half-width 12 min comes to 807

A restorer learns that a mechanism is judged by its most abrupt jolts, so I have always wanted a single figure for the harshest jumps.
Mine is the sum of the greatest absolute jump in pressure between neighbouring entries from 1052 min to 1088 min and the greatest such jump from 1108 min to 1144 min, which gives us 6.2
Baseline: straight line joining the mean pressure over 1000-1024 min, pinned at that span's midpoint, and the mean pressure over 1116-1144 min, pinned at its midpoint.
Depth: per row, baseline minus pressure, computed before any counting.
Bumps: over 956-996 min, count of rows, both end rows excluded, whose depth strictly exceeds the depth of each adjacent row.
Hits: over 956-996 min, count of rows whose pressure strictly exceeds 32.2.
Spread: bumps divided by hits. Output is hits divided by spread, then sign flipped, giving -18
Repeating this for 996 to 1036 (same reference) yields -25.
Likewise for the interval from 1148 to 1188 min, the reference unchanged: -4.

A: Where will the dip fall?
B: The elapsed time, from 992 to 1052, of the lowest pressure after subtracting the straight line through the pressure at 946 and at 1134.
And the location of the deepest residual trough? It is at 1010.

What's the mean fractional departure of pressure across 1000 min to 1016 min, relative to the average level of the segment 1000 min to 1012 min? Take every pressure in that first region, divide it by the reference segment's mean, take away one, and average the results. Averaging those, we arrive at 0.012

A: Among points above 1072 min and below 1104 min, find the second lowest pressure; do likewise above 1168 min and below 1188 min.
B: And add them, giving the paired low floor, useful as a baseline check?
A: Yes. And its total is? 63.7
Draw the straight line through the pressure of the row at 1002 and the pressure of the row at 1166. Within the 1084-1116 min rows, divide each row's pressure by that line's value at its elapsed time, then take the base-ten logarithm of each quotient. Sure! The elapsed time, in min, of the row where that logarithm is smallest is 1086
